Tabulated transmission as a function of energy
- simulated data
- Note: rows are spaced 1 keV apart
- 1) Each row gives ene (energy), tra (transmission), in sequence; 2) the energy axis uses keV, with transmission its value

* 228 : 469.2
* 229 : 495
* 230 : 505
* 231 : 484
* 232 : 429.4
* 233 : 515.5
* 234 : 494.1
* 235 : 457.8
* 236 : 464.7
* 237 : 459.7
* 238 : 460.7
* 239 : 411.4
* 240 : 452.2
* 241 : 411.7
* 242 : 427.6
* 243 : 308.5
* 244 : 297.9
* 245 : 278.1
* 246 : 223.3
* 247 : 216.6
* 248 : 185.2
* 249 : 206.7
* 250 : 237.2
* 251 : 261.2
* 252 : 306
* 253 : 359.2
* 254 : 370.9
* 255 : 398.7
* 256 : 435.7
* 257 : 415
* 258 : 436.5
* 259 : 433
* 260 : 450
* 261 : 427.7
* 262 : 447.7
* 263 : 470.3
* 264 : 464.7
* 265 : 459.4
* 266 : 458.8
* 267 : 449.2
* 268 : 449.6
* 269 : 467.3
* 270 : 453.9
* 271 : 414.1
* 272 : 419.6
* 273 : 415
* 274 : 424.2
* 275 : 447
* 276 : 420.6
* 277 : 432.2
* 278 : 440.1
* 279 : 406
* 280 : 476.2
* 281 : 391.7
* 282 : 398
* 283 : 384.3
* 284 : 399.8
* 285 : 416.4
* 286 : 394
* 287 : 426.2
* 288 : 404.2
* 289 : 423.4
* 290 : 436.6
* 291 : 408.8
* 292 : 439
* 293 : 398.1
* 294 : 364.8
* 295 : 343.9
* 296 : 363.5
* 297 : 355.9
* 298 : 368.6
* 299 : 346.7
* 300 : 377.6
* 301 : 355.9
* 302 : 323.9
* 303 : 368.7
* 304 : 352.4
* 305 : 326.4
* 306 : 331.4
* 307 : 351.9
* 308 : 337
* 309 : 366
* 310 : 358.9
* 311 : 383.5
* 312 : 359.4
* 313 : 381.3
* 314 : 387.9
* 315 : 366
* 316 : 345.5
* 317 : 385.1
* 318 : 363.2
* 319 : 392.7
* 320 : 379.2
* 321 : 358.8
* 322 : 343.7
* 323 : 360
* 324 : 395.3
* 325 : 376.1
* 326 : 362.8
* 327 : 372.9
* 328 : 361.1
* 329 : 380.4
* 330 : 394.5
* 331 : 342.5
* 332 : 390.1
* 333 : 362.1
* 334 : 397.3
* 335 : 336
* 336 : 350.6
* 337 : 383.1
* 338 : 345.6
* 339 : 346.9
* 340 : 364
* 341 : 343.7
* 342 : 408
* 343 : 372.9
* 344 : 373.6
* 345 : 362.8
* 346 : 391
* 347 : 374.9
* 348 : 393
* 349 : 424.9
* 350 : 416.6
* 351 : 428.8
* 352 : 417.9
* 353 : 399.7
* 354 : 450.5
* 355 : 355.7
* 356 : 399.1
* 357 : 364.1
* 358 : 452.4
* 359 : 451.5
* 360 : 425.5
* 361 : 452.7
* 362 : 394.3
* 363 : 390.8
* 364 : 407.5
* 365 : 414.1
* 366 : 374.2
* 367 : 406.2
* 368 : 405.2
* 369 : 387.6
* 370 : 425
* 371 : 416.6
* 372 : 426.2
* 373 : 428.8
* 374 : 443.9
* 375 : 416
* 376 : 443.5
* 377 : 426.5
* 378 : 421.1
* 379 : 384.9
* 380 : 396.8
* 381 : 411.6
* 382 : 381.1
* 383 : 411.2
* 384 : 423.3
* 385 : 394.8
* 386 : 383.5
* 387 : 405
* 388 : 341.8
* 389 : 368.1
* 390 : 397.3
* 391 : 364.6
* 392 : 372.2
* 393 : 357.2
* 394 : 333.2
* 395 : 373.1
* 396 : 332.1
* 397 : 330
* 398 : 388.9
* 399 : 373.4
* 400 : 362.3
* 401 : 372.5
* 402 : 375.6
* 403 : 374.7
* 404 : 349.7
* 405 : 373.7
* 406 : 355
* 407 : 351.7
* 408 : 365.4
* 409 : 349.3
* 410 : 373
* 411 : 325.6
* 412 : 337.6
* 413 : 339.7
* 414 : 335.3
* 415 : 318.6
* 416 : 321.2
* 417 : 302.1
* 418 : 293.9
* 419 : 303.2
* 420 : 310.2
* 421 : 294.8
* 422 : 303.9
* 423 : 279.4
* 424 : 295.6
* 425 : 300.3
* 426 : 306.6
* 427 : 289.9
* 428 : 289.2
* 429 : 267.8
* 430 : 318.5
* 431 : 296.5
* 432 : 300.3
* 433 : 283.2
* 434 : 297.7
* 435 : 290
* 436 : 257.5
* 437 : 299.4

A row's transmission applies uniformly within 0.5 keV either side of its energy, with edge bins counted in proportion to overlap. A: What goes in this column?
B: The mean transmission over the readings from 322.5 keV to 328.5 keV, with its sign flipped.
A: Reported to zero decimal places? -371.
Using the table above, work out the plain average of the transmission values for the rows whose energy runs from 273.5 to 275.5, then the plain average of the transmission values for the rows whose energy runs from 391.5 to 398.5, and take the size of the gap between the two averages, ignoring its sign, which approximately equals 80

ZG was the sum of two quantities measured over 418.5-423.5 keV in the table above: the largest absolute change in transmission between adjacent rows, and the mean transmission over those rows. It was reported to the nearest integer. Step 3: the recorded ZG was 323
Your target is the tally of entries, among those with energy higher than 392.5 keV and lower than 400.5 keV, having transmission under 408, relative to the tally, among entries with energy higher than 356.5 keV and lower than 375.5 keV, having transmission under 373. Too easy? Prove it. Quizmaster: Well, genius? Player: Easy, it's 8.0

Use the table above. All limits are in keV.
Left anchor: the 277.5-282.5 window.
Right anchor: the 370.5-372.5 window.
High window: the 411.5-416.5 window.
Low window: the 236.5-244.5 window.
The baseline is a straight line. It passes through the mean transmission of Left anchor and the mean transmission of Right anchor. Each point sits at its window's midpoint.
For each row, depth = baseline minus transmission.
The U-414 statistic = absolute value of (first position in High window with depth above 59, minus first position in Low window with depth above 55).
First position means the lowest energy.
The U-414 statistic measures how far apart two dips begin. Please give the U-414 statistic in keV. 169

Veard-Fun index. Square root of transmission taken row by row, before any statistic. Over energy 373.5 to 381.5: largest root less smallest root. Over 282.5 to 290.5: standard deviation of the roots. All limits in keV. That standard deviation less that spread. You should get -1.0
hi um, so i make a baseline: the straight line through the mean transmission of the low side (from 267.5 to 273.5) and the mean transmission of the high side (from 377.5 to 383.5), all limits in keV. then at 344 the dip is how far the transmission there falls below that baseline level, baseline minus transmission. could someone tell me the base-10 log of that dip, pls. 1.59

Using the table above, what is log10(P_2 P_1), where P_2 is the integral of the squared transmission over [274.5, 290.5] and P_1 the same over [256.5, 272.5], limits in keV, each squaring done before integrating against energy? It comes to 13.0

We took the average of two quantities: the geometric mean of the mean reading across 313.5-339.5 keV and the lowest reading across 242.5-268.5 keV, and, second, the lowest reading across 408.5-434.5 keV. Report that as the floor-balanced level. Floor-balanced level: 265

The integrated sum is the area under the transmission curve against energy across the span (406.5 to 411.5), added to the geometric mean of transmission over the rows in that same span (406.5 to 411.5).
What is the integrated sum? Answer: 2118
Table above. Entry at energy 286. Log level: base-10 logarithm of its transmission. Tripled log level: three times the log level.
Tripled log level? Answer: 7.79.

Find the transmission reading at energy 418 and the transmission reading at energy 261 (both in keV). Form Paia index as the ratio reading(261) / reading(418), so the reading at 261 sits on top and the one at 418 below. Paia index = 1.46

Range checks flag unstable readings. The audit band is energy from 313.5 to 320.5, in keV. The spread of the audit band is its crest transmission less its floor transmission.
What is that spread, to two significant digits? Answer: 47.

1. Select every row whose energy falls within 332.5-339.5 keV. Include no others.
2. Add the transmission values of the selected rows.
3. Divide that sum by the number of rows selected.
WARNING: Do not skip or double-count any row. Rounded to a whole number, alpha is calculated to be 360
